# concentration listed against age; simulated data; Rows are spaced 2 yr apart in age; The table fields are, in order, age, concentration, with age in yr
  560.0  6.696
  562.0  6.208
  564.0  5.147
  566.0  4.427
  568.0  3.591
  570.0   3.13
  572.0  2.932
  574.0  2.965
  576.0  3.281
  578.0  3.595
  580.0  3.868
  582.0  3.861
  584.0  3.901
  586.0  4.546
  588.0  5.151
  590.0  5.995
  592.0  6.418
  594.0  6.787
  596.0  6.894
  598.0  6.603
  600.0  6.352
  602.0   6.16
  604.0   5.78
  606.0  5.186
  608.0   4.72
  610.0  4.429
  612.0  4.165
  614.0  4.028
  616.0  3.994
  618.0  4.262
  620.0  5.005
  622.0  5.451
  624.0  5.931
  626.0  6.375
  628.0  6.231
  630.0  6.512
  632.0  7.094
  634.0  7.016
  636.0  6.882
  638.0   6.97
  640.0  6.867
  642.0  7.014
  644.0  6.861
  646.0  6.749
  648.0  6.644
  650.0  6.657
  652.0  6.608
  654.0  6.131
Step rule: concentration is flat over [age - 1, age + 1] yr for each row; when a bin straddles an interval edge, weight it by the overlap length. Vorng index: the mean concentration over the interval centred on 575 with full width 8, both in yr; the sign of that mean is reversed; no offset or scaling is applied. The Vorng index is -3.2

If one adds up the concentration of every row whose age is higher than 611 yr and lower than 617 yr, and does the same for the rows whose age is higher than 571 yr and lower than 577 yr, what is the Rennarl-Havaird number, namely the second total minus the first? -3.0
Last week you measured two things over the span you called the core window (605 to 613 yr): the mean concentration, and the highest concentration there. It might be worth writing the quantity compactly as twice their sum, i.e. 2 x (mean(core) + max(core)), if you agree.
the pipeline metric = 20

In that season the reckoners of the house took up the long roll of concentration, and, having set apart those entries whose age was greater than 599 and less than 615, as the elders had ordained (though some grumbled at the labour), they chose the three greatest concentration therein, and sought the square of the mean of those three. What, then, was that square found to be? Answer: 37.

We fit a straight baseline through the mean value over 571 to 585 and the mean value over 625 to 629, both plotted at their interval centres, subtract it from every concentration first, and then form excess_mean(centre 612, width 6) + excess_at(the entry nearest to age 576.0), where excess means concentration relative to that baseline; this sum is -1.3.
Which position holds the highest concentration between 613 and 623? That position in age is 622.0 yr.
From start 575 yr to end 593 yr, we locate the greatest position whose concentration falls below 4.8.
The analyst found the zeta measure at 586.0 yr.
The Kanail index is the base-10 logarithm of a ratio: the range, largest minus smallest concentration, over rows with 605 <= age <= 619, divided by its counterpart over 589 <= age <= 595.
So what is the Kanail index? 0.2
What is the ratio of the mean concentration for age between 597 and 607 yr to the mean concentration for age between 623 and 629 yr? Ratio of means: 0.97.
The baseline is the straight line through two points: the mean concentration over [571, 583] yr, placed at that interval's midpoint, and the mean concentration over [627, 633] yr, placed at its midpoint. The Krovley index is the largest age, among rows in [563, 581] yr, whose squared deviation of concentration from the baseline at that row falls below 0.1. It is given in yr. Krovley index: 580.0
